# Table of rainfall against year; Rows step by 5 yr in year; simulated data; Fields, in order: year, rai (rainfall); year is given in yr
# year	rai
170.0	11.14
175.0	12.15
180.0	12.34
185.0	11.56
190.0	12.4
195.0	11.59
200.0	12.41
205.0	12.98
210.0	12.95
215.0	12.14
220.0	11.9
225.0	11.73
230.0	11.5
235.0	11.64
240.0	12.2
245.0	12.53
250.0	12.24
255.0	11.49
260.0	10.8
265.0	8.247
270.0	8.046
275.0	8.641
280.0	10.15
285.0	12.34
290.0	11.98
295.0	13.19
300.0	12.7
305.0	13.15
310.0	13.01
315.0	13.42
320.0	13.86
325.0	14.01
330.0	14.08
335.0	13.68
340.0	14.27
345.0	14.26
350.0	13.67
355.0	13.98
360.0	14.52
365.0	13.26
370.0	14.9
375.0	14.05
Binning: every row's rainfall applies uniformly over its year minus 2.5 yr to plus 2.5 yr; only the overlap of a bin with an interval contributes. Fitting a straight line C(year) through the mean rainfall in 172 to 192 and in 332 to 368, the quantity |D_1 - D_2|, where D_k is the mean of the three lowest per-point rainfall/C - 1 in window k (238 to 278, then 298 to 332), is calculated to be 0.33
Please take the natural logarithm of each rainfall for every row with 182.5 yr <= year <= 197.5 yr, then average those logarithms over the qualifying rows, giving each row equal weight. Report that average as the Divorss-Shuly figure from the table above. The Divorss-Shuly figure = 2.47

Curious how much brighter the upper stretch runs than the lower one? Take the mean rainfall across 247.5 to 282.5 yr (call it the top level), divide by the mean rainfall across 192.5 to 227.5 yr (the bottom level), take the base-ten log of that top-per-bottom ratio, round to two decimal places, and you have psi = -0.09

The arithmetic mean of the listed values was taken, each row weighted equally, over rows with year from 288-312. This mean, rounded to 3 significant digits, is 12.8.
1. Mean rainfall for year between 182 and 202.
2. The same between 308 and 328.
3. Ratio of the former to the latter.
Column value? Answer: 0.88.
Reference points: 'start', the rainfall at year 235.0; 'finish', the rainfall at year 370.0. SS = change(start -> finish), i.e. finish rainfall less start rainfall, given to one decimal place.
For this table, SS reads 3.3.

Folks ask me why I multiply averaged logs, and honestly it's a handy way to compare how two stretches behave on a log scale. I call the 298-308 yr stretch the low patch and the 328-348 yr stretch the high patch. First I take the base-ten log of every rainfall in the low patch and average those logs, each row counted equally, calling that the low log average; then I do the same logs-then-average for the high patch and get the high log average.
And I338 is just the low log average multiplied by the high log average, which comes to 1.28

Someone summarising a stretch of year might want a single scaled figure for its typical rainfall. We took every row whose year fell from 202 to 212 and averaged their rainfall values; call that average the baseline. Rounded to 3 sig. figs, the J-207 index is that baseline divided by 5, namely 2.59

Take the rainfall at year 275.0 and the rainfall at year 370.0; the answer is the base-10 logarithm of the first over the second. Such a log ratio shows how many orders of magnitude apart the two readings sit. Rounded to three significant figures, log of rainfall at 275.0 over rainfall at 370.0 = -0.237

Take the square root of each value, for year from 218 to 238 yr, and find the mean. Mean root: 3.4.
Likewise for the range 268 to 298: 3.3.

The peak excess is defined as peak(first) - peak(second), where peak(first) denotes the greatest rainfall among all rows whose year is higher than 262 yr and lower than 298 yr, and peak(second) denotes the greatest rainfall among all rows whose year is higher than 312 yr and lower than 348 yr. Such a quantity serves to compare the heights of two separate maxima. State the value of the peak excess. -1.1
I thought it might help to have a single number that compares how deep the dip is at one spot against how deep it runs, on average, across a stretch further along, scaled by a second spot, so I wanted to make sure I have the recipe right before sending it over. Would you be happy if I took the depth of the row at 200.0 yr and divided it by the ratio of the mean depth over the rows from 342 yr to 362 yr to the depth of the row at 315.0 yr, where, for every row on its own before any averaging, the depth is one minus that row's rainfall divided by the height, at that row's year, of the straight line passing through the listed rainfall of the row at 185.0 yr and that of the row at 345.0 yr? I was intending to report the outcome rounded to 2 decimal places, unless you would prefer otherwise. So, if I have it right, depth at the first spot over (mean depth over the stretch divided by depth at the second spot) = -0.06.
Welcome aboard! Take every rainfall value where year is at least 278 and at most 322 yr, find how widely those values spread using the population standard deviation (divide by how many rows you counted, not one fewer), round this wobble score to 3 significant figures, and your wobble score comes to 1.03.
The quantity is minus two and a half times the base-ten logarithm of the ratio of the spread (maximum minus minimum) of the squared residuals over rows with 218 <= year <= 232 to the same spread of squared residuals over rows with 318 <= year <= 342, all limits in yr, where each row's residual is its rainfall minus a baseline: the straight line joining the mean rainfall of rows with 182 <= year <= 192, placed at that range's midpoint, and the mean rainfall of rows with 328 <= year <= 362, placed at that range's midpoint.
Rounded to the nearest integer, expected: -3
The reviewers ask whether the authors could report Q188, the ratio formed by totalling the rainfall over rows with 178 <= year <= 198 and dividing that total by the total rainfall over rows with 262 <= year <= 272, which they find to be 2.9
